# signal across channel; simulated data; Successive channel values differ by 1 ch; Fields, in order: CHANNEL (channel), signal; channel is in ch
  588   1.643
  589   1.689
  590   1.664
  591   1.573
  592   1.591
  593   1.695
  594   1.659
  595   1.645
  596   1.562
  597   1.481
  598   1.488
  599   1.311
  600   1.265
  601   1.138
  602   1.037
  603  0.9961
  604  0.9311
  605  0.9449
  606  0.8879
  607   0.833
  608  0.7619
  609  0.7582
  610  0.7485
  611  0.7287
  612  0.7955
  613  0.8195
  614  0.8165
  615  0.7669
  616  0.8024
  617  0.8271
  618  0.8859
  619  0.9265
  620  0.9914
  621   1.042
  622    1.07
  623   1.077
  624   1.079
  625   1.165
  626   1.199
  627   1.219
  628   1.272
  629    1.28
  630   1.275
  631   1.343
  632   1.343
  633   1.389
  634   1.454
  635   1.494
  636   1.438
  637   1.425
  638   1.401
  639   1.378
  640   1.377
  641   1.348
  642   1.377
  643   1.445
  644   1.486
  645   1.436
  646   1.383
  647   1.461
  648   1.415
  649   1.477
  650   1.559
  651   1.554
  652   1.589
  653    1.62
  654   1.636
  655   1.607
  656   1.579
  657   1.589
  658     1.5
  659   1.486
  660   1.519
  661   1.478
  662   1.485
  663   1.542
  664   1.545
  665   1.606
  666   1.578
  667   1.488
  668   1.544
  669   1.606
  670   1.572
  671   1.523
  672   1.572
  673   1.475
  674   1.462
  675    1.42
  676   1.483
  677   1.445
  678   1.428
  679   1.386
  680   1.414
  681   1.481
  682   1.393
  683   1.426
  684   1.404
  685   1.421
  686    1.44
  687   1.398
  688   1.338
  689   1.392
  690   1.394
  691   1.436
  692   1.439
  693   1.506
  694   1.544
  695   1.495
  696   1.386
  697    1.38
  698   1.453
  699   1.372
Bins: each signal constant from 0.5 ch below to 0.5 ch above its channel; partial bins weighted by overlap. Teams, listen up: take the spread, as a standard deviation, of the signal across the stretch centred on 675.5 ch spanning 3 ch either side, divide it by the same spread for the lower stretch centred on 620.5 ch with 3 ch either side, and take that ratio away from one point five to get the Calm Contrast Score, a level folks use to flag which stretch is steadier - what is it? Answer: 1.2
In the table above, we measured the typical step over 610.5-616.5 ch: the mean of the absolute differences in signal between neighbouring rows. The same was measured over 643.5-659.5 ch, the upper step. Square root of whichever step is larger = 0.205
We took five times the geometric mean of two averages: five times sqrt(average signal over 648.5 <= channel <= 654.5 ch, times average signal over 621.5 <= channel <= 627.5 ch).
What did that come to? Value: 6.7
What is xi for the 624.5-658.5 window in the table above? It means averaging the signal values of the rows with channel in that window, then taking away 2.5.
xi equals -1.07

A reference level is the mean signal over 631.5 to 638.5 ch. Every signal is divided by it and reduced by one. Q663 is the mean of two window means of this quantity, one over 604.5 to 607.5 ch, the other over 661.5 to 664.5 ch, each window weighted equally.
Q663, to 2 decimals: -0.15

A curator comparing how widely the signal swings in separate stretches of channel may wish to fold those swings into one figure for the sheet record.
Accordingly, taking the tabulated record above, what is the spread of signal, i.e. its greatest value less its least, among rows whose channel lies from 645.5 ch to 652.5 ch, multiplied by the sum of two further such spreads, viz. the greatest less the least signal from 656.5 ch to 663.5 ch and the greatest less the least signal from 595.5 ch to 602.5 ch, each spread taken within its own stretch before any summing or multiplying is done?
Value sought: 0.131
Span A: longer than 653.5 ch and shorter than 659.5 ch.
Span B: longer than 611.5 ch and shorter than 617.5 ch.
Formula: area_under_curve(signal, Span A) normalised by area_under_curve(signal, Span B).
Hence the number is 1.95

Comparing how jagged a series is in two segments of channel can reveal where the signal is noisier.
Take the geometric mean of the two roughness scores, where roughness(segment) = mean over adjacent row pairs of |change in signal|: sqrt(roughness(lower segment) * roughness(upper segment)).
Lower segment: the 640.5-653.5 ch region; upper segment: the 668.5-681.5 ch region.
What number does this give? 0.047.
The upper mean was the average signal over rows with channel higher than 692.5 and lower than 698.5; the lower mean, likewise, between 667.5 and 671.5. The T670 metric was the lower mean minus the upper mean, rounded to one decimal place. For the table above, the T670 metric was 0.1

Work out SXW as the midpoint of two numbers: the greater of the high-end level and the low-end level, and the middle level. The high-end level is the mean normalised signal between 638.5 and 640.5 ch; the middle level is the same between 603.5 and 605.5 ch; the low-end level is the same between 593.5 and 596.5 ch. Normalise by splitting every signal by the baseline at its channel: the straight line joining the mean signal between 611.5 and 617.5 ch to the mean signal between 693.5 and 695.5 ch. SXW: 1.94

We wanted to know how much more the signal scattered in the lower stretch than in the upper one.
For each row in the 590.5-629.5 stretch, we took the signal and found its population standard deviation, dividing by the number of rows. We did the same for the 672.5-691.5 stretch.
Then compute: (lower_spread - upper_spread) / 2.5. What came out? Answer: 0.10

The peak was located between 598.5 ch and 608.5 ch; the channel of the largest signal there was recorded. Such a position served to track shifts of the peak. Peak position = 599 ch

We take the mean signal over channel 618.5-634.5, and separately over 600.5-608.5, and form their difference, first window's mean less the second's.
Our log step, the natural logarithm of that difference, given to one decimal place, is -1.4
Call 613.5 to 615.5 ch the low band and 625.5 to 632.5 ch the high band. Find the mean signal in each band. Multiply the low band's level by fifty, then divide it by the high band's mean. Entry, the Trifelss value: 31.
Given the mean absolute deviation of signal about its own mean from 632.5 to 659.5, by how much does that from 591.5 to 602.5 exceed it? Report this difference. 0.11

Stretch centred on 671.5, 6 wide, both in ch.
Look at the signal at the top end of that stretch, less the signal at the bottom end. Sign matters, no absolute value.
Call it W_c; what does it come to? -0.14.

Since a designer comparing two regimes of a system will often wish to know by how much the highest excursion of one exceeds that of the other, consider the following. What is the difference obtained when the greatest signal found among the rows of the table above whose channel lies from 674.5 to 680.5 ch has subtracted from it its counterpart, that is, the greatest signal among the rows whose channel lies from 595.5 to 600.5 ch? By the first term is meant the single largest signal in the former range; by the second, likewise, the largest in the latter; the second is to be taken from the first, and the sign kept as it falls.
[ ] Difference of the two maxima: -0.1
